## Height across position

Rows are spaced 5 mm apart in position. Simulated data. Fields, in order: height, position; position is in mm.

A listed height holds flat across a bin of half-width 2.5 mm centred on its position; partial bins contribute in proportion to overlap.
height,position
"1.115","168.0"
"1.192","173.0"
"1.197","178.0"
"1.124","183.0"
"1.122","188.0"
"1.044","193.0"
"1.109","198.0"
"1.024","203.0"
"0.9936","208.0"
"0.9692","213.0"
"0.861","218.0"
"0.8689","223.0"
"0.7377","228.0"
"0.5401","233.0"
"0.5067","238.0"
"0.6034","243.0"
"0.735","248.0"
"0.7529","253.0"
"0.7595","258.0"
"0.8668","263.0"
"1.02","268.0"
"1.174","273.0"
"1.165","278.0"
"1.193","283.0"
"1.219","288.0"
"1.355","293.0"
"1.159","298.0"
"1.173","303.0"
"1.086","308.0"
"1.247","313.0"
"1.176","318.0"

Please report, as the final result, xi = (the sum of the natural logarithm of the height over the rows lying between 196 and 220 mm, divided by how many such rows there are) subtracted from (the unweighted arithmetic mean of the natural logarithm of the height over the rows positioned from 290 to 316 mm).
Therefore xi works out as 0.19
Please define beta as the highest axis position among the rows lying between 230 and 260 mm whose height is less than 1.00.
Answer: 258.0 mm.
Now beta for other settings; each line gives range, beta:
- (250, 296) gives 263.0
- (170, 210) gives 208.0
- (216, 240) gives 238.0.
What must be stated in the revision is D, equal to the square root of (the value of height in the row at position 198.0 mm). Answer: 1.05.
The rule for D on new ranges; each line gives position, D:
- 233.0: 0.73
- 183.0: 1.06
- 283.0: 1.09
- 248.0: 0.86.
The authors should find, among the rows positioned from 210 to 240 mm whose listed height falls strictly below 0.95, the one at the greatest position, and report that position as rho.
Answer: 238.0 mm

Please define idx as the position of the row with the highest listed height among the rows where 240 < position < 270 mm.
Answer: 268.0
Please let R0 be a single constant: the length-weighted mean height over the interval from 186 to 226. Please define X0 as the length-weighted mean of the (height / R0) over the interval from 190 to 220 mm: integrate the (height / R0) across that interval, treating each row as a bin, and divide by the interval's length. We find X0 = 1.01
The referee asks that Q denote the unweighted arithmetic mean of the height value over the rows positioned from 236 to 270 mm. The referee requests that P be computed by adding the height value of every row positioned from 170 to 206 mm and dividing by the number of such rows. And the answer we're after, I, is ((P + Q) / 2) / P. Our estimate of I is 0.84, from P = 1.12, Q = 0.75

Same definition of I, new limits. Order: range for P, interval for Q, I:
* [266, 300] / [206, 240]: 0.83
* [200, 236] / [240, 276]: 0.99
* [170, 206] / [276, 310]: 1.03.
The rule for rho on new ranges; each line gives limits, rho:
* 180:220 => 218.0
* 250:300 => 263.0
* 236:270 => 263.0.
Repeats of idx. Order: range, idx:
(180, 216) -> 183.0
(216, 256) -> 223.0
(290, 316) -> 293.0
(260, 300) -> 293.0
